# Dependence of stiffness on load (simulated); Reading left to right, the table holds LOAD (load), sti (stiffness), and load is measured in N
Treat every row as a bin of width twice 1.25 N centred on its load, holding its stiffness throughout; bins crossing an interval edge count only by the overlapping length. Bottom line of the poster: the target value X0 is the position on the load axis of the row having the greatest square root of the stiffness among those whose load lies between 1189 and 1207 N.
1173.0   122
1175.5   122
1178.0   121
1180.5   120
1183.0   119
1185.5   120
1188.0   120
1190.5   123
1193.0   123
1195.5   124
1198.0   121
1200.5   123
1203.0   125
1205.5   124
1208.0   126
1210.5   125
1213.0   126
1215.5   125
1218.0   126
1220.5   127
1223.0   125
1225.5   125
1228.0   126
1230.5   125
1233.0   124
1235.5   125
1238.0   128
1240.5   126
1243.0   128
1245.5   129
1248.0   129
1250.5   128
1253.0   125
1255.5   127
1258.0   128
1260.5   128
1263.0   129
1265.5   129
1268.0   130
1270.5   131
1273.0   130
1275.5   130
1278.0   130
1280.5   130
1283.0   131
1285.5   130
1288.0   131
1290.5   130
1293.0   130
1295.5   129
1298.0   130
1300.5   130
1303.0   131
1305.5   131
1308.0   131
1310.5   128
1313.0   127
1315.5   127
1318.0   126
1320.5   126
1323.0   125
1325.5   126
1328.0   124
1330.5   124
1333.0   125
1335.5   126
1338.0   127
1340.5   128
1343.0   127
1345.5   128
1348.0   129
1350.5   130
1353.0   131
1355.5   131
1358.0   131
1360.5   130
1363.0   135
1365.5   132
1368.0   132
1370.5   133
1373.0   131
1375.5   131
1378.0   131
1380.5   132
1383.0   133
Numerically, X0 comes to 1203.0 N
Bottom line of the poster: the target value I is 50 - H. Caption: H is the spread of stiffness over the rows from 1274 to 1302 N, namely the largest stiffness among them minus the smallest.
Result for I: 48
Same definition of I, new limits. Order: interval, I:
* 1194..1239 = 43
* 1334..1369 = 41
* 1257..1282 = 47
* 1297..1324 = 44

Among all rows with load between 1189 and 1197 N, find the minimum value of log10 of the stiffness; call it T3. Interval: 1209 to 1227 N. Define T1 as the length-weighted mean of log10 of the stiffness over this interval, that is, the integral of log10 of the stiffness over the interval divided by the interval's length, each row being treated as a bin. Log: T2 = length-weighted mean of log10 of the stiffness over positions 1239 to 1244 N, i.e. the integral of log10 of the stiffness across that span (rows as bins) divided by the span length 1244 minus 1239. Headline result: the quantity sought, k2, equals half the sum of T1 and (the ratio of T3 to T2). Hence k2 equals 1.546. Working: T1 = 2.10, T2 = 2.10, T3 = 2.09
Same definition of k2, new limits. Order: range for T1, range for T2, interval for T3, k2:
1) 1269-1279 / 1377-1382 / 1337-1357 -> 1.554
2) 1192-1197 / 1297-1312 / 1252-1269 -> 1.542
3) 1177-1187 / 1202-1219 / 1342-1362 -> 1.541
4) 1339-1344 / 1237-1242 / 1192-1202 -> 1.548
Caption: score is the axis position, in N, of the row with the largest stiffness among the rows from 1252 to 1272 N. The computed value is 1270.5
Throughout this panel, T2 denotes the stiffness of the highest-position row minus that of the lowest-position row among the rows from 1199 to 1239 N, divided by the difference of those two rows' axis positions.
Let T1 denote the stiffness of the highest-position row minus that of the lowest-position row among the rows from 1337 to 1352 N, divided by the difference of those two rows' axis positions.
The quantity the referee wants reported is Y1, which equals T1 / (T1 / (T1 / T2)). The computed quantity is 1.8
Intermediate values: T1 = 0.24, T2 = 0.13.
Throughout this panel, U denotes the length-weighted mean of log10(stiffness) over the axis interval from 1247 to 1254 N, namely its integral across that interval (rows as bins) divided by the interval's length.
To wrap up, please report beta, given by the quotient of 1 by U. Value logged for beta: 0.4751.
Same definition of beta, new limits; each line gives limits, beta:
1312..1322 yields 0.4758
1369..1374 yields 0.4715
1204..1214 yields 0.4767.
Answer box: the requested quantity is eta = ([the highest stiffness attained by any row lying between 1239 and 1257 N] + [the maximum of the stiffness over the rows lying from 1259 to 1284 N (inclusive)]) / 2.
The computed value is 130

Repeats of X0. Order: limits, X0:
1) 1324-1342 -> 1340.5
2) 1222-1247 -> 1245.5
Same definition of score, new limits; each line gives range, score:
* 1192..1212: 1208.0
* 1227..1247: 1245.5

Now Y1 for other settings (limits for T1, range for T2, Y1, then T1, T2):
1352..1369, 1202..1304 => 1.1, 0.07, 0.06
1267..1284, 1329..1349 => 0.2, 0.07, 0.29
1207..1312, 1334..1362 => 0.1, 0.02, 0.16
